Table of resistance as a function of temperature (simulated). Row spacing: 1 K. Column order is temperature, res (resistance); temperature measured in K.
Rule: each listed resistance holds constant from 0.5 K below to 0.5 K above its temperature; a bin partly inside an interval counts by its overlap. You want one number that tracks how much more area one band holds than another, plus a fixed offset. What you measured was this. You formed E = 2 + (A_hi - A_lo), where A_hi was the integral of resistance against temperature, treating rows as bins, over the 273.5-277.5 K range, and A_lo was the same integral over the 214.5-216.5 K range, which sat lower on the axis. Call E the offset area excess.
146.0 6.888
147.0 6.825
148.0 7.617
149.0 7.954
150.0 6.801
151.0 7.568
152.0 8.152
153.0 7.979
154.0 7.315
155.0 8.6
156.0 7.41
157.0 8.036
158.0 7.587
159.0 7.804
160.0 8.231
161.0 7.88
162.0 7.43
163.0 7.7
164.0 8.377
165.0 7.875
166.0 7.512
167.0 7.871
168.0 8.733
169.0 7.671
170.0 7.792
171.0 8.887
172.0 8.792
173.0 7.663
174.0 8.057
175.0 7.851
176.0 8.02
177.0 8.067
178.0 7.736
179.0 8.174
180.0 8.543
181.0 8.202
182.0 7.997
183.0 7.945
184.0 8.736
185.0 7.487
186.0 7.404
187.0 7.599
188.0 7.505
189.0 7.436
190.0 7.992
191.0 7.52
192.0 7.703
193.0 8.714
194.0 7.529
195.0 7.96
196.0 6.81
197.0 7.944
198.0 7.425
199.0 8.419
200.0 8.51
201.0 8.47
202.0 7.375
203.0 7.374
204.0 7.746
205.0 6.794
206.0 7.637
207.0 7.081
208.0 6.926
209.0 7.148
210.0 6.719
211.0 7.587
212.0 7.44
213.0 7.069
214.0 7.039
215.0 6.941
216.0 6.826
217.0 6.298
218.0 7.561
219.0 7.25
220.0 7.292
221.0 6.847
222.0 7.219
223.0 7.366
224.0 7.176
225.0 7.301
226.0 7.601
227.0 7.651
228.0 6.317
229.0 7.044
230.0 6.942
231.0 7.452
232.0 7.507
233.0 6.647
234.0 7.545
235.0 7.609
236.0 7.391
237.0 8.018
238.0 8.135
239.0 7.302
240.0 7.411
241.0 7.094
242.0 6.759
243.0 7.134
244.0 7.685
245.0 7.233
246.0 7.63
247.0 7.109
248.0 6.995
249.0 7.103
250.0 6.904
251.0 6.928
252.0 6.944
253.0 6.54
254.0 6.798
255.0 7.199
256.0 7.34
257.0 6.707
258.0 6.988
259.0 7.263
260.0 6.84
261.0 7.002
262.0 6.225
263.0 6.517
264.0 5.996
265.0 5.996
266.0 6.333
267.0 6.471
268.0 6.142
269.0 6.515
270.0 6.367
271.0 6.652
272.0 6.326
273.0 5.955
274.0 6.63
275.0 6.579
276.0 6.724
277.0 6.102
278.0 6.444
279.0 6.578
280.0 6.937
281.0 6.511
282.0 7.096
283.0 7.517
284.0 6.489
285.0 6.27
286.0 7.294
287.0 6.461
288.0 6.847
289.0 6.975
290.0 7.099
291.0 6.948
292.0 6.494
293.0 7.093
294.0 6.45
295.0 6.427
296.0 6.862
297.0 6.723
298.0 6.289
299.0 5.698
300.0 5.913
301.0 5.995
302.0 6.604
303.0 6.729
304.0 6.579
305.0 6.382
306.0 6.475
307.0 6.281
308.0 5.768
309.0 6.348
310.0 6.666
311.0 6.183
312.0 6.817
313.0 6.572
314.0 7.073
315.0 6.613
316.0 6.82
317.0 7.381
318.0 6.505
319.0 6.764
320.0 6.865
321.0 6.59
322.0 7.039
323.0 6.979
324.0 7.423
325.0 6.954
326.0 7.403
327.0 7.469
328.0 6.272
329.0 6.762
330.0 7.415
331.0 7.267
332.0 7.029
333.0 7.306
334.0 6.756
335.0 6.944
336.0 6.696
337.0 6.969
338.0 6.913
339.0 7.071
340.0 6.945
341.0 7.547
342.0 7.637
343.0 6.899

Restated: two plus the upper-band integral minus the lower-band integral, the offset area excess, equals 14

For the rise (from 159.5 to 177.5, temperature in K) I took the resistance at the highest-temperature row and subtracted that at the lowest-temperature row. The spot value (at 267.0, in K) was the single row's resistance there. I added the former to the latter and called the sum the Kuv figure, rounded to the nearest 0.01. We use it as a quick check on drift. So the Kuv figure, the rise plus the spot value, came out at 6.31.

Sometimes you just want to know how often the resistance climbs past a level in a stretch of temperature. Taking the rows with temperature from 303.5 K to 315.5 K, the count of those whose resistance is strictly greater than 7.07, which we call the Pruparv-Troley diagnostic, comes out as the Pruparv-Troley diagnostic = 1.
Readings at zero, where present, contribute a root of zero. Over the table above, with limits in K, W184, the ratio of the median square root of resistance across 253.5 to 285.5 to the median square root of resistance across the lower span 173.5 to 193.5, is 0.91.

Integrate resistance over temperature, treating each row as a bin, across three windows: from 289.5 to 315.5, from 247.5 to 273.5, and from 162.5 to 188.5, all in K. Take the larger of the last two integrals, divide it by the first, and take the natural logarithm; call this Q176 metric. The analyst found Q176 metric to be 0.208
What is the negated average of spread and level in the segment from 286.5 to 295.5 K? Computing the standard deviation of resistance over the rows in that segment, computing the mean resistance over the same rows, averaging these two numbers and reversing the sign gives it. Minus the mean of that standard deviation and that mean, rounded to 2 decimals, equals -3.52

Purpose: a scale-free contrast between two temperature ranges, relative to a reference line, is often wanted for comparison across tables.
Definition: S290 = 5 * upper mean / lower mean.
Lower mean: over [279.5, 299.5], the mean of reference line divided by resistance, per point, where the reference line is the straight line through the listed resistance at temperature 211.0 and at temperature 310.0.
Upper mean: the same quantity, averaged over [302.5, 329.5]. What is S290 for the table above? 4.82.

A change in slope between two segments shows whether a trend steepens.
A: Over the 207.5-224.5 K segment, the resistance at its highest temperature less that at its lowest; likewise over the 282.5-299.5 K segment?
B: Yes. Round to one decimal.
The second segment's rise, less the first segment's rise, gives -2.1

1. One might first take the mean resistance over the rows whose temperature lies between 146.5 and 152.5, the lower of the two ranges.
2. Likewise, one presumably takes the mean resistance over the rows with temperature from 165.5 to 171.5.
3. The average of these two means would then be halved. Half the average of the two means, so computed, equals 3.9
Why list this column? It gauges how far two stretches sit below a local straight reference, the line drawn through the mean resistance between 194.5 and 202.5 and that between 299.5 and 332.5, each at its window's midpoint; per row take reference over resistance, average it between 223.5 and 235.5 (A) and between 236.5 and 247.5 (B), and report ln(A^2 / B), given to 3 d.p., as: 0.089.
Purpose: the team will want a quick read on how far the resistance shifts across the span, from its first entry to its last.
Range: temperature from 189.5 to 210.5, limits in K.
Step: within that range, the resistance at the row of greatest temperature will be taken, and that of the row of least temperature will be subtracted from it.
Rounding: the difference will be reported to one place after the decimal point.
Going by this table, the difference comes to -1.3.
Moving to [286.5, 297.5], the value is 0.3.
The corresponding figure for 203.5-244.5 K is -0.1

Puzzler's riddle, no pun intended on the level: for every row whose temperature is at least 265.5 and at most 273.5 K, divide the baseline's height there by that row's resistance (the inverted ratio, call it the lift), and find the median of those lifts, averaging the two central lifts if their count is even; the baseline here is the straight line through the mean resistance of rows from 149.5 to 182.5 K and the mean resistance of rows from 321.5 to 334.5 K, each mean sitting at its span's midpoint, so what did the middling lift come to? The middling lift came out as 1.16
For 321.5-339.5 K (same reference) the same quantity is 1.01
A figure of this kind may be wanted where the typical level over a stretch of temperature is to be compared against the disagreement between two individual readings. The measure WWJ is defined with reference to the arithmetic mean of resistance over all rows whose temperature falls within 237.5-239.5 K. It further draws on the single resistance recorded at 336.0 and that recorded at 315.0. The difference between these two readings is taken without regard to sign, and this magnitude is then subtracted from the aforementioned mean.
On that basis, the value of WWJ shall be 7.64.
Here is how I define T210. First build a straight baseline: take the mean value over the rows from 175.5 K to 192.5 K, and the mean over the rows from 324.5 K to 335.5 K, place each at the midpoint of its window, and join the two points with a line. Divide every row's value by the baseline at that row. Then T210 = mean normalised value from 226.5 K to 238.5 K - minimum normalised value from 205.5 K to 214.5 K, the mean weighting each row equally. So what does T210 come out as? 0.098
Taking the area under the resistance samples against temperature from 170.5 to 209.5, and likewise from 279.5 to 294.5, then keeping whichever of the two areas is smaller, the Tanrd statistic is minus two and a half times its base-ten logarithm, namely -5.0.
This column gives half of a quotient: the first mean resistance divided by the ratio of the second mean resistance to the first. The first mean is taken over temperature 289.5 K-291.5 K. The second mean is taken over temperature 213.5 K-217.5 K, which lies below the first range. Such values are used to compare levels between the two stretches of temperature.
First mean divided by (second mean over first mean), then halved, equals 3.6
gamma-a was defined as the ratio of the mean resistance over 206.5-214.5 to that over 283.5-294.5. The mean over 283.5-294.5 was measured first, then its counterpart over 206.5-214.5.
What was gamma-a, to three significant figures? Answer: 1.05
